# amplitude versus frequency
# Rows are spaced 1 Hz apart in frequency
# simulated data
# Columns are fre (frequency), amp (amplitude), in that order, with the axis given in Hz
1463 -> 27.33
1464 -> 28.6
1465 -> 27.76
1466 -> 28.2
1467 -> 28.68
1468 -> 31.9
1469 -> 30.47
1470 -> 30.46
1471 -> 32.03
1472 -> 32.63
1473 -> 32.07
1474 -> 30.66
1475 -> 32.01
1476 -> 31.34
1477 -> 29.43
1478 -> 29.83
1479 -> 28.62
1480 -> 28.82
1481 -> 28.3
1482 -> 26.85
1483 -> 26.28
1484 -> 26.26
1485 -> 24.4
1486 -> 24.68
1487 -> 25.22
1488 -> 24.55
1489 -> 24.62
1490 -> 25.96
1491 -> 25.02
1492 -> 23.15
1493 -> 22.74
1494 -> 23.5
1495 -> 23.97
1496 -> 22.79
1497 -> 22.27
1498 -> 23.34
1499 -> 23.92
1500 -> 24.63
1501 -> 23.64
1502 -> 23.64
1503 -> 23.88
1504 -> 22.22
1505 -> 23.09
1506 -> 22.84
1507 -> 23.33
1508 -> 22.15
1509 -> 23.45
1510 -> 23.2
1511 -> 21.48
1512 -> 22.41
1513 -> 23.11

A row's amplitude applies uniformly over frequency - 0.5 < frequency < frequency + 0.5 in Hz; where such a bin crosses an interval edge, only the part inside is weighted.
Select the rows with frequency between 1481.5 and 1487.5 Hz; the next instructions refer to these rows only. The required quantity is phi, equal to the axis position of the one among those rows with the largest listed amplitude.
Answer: 1482 Hz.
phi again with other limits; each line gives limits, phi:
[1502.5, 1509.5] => 1503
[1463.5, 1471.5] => 1471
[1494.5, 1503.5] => 1500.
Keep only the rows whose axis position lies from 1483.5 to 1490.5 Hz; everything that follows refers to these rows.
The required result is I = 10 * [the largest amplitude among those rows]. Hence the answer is 263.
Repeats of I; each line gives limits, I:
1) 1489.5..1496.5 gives 260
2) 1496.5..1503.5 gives 246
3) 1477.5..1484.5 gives 298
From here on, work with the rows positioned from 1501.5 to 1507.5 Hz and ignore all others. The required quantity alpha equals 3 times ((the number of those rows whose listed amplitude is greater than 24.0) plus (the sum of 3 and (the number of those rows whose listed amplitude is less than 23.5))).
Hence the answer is 21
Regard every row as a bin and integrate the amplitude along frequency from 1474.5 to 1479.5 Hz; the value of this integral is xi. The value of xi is 151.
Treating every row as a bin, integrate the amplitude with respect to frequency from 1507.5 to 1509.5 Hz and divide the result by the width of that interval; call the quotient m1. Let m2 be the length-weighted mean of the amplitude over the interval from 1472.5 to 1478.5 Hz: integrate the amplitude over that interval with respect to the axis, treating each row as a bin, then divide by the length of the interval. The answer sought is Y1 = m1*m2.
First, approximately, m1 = 22.8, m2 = 30.9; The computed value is 704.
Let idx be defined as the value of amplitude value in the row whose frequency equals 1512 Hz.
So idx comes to 22.41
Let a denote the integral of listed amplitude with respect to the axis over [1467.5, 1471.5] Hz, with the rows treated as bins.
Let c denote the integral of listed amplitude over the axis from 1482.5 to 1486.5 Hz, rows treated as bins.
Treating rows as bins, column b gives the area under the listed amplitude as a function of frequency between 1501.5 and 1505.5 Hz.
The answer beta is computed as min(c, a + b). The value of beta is 102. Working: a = 125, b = 93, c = 102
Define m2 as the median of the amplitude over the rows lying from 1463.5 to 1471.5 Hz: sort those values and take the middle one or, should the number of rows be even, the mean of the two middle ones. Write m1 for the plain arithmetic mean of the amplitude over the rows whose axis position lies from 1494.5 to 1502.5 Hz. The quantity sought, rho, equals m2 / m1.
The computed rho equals 1.26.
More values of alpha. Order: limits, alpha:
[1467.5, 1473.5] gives 27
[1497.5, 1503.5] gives 15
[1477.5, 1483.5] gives 27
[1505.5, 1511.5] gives 27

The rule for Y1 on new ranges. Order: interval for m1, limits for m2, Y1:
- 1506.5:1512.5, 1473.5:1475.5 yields 710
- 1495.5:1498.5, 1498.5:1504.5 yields 539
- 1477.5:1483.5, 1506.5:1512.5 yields 637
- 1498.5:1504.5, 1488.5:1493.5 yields 575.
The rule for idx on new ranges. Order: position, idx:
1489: 24.62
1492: 23.15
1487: 25.22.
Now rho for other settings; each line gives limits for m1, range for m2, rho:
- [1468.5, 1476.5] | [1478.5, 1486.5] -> 0.84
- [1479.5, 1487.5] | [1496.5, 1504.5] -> 0.90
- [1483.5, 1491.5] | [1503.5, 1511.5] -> 0.92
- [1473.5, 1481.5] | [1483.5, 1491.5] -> 0.83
